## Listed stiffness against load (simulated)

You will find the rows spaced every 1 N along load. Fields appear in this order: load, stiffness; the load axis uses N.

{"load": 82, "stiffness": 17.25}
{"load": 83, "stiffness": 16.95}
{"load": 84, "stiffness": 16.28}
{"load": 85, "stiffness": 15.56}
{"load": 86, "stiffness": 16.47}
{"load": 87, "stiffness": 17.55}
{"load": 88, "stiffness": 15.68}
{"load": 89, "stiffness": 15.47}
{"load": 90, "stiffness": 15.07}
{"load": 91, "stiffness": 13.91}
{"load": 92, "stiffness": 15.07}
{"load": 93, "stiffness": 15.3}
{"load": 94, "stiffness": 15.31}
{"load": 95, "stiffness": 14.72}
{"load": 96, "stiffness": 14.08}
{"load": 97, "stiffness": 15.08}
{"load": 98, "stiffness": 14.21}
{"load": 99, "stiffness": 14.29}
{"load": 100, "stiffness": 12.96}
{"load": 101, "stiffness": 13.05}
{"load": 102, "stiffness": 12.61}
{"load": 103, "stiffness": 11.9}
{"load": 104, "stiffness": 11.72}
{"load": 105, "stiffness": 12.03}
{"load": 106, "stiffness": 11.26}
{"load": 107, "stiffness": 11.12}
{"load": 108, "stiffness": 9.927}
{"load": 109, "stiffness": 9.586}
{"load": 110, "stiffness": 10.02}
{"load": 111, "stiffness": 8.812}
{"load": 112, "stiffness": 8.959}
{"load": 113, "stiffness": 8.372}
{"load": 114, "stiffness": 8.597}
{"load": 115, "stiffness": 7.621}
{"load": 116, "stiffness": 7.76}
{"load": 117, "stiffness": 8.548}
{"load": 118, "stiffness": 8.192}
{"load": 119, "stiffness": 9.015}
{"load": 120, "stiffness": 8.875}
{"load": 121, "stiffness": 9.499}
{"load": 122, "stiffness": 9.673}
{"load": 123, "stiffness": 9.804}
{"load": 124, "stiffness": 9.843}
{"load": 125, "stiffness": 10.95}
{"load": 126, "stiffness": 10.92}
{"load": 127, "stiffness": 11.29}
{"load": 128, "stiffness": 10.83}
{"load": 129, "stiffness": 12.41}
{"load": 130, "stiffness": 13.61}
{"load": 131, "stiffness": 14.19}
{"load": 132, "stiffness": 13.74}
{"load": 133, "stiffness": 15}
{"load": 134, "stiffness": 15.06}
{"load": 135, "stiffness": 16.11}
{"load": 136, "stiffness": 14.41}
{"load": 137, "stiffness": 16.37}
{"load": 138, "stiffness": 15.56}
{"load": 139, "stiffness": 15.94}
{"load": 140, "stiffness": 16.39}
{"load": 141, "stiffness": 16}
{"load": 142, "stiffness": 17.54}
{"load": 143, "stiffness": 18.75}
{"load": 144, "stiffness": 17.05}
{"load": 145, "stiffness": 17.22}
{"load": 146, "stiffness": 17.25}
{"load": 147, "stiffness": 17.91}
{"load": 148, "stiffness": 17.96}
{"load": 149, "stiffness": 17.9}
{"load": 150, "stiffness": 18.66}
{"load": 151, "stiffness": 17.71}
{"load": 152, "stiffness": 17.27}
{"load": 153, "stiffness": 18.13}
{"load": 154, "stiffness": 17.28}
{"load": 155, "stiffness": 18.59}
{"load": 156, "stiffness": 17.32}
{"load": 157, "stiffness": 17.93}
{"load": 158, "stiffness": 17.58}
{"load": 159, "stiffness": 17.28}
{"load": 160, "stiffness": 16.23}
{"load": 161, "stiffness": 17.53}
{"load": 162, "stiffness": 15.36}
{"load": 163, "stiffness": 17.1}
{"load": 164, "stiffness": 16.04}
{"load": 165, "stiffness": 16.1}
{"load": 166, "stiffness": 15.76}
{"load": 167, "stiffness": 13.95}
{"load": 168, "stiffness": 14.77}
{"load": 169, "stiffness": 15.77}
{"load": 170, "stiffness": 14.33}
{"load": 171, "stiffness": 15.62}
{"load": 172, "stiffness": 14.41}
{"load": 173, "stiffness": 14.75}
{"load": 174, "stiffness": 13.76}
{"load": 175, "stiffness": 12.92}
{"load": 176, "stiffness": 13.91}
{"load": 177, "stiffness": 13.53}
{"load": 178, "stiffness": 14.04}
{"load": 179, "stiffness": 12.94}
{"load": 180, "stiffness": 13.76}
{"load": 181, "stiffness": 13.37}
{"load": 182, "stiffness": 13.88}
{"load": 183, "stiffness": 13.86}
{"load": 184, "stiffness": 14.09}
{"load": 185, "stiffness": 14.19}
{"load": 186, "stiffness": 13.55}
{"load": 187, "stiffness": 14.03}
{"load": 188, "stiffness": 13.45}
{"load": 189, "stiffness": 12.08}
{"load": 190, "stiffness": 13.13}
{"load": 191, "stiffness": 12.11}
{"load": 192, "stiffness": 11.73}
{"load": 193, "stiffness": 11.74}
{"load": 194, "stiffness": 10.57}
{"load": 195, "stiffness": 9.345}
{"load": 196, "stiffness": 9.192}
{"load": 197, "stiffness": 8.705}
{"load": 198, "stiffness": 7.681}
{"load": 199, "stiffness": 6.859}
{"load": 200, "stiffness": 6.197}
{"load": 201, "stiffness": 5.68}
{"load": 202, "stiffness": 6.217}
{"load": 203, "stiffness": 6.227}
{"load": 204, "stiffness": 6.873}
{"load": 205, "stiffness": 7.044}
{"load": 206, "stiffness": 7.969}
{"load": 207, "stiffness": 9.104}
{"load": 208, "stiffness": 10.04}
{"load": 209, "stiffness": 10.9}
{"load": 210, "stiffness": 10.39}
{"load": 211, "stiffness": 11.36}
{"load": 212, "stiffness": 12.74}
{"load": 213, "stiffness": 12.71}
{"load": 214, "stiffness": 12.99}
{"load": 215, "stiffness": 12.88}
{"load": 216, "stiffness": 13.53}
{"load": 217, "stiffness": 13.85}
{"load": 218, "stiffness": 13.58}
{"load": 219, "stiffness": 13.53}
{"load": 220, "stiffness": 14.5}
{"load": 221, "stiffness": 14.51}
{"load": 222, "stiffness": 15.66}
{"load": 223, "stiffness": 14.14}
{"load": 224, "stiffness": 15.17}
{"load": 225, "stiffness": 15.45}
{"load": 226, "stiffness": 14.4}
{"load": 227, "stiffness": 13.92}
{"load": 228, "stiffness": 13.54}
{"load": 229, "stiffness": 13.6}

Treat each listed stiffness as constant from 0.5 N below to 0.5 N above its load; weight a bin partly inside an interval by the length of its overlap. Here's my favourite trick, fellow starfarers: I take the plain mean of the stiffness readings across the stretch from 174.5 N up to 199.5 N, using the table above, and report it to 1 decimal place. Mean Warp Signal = 12.2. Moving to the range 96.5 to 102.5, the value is 13.7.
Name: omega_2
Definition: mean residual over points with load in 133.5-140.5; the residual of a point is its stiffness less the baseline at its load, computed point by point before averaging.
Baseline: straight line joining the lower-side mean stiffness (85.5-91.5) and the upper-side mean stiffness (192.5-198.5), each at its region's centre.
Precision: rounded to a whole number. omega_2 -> 3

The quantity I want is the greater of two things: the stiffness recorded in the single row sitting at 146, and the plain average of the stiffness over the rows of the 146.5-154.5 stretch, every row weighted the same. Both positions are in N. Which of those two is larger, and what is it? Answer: 17.9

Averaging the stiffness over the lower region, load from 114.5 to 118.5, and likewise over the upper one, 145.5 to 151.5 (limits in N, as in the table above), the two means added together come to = 25.9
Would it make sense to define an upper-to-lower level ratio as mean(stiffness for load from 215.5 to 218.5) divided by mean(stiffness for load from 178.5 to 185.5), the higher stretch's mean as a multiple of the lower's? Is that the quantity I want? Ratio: 1.0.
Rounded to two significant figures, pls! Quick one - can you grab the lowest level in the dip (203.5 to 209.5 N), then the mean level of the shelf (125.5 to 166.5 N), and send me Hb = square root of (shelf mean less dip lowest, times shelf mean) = 12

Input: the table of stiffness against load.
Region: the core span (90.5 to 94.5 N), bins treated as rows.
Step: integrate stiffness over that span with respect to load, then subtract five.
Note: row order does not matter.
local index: 54.6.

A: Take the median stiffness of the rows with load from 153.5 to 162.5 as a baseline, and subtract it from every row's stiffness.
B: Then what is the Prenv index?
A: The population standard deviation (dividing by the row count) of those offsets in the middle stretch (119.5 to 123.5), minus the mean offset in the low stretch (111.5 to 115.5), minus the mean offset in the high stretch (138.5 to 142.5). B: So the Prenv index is 10.1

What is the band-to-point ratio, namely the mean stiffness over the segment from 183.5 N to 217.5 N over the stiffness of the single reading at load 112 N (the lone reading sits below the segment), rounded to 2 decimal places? 1.18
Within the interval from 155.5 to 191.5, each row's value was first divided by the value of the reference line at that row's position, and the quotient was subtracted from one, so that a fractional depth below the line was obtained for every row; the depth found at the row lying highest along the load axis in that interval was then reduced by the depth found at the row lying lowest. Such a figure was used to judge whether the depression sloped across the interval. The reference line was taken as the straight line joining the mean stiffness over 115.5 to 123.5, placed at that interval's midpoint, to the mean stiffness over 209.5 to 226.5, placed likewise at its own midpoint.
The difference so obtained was 0.6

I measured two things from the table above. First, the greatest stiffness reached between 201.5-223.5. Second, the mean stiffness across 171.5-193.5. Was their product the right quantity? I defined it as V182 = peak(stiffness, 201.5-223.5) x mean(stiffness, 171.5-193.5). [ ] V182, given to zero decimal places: 210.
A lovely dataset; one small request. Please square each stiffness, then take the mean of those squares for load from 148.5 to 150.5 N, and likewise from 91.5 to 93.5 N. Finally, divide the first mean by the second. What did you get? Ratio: 1.4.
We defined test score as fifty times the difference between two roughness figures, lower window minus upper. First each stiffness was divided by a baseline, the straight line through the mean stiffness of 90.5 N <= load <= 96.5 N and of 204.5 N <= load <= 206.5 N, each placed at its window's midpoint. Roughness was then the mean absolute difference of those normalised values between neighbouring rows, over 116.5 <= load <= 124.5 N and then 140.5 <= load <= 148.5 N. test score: -2.3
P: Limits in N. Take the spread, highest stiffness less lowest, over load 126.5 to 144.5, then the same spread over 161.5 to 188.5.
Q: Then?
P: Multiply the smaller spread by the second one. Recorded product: 17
